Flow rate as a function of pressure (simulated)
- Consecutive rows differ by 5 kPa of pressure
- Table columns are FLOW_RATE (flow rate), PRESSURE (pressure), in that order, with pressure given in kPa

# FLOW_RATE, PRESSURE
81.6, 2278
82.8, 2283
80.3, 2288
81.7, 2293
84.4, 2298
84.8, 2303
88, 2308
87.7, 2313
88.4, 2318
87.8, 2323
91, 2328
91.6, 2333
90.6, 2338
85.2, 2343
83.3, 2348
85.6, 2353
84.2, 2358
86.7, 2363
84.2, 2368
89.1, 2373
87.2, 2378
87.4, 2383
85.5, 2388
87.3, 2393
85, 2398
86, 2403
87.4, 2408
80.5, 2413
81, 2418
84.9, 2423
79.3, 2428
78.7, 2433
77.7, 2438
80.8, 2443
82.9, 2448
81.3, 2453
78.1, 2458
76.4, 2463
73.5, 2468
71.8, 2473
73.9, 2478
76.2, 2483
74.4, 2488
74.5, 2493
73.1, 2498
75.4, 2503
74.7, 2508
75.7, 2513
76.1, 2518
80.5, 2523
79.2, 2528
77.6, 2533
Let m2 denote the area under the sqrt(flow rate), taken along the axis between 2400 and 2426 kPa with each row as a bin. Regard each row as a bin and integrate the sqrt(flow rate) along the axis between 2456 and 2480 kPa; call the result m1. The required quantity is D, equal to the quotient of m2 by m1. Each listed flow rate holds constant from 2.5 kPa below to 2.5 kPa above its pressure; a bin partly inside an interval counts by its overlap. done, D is 1.15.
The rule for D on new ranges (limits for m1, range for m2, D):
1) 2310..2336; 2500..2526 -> 0.93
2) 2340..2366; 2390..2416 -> 1.00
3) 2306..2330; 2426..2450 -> 0.95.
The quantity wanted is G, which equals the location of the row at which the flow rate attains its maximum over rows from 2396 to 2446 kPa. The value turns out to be 2408 kPa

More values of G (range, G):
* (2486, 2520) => 2518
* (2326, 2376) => 2333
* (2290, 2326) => 2318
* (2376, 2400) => 2383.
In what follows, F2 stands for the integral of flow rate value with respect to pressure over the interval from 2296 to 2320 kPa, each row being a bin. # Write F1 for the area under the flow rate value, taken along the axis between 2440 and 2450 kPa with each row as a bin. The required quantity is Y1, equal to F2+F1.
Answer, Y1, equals 2896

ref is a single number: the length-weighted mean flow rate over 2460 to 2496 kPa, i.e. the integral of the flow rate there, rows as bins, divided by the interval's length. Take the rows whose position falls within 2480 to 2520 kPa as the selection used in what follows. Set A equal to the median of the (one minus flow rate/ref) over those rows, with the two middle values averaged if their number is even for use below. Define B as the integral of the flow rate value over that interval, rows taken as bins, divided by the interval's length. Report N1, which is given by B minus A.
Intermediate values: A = -0.01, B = 75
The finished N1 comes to 75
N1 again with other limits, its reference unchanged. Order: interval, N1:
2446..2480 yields 77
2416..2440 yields 80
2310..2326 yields 88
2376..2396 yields 87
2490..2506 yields 74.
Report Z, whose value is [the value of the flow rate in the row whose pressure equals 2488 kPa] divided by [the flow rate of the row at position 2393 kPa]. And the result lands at 0.85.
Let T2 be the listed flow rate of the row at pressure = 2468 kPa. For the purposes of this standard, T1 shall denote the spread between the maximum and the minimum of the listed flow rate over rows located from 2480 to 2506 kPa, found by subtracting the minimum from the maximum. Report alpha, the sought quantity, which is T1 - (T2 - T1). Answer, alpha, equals -67.3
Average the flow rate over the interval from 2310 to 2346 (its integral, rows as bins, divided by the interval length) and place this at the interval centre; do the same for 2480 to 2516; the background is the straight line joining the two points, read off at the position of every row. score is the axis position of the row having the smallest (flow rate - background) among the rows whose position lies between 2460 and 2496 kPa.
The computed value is 2473 kPa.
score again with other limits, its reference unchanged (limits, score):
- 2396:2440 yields 2438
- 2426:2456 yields 2438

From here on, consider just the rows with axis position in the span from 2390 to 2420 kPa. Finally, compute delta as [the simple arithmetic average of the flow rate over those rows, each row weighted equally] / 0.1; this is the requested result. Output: 845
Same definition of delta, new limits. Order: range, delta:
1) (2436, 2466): 795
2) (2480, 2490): 753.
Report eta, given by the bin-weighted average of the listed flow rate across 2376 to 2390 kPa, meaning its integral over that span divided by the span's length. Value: 86.7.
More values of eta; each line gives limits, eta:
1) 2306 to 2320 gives 88.0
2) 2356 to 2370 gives 85.1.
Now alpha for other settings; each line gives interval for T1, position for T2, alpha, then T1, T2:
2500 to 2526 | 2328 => -79.4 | 5.8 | 91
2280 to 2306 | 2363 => -77.7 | 4.5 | 86.7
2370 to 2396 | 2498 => -65.9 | 3.6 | 73.1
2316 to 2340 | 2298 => -76.8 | 3.8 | 84.4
